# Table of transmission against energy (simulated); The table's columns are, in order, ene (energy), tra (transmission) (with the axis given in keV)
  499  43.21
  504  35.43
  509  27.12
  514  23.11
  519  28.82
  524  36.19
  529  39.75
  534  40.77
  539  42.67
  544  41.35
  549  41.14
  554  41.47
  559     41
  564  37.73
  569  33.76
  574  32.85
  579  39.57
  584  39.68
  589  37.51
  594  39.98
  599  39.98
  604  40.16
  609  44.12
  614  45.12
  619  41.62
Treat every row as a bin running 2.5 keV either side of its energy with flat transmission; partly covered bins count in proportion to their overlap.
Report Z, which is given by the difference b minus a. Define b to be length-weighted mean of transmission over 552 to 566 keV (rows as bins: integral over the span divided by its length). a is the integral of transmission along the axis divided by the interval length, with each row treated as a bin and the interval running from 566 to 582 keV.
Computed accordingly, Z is 4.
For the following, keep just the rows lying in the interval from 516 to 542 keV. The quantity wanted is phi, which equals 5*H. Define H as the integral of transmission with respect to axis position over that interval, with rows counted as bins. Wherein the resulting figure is 4866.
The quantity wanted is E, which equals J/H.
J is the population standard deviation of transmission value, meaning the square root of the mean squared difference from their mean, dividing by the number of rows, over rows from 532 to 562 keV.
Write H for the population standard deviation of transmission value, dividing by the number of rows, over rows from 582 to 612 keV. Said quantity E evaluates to 0.3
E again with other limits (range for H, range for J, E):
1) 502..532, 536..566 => 0.3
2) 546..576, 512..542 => 2.0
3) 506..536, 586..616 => 0.4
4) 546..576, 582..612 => 0.6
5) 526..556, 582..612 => 2.2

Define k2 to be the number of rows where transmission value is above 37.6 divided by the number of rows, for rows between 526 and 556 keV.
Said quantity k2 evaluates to 1.00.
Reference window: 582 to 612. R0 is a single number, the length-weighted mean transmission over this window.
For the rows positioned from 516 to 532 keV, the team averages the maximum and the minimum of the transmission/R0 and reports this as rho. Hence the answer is 0.85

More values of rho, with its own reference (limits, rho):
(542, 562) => 1.02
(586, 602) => 0.96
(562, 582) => 0.90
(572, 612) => 0.95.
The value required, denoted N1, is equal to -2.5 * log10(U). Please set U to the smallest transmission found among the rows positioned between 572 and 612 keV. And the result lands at -3.79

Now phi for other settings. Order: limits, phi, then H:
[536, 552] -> 3335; 667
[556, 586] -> 5619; 1124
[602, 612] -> 2119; 424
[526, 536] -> 2002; 400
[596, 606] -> 2003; 401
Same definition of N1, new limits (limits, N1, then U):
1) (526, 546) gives -4.00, 39.75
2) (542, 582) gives -3.79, 32.85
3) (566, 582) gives -3.79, 32.85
